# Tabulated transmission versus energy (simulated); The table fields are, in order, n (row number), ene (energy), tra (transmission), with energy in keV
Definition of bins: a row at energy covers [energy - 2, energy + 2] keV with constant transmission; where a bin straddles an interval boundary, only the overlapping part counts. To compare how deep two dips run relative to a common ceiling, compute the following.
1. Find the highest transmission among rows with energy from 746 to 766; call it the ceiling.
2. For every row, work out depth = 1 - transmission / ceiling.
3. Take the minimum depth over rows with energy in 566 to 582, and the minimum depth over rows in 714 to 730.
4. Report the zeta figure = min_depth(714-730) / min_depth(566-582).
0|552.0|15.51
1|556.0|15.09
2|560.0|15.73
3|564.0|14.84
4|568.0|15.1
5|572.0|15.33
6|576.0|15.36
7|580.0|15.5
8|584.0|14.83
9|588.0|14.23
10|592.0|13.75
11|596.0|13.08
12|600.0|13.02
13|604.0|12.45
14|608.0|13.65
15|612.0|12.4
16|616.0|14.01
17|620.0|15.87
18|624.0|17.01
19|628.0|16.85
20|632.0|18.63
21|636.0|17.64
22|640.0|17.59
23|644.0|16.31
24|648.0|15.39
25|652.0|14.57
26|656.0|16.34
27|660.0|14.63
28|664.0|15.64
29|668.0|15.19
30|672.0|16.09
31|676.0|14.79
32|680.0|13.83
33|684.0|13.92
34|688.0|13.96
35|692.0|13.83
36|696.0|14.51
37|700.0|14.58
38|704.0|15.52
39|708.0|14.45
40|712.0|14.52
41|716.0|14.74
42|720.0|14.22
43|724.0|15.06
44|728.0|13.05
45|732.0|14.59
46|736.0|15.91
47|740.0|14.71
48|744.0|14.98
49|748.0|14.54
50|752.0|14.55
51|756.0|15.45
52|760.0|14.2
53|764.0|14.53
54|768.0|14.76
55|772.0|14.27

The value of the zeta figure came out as -7.8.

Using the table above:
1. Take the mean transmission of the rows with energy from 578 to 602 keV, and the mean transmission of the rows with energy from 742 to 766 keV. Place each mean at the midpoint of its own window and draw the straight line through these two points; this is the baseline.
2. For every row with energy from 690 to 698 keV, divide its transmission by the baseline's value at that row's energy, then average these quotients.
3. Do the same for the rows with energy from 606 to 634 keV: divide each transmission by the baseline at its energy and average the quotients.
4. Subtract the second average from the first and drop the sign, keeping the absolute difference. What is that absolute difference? 0.11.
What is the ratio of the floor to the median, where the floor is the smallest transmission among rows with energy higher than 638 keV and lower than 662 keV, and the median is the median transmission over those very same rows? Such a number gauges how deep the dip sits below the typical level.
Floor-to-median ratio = 0.92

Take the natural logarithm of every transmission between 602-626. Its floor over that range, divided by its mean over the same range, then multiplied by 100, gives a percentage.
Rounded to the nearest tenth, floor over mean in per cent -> 95.1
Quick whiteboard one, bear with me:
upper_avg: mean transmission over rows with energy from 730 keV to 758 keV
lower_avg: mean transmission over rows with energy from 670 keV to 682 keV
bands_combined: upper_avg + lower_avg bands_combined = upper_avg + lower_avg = 29.9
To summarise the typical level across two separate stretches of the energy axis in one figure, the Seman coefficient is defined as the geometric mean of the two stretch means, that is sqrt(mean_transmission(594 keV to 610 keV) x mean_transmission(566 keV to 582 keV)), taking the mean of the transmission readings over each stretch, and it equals 14.1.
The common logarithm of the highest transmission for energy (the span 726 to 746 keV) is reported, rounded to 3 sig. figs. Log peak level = 1.20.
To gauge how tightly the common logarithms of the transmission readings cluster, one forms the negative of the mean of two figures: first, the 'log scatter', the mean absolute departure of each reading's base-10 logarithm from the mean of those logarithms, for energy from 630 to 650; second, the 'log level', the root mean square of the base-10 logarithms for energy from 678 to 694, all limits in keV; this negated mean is -0.584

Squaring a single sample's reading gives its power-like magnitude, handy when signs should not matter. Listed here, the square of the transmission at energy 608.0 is 186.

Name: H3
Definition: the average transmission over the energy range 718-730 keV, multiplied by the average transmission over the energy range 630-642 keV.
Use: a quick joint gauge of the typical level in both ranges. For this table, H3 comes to 253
